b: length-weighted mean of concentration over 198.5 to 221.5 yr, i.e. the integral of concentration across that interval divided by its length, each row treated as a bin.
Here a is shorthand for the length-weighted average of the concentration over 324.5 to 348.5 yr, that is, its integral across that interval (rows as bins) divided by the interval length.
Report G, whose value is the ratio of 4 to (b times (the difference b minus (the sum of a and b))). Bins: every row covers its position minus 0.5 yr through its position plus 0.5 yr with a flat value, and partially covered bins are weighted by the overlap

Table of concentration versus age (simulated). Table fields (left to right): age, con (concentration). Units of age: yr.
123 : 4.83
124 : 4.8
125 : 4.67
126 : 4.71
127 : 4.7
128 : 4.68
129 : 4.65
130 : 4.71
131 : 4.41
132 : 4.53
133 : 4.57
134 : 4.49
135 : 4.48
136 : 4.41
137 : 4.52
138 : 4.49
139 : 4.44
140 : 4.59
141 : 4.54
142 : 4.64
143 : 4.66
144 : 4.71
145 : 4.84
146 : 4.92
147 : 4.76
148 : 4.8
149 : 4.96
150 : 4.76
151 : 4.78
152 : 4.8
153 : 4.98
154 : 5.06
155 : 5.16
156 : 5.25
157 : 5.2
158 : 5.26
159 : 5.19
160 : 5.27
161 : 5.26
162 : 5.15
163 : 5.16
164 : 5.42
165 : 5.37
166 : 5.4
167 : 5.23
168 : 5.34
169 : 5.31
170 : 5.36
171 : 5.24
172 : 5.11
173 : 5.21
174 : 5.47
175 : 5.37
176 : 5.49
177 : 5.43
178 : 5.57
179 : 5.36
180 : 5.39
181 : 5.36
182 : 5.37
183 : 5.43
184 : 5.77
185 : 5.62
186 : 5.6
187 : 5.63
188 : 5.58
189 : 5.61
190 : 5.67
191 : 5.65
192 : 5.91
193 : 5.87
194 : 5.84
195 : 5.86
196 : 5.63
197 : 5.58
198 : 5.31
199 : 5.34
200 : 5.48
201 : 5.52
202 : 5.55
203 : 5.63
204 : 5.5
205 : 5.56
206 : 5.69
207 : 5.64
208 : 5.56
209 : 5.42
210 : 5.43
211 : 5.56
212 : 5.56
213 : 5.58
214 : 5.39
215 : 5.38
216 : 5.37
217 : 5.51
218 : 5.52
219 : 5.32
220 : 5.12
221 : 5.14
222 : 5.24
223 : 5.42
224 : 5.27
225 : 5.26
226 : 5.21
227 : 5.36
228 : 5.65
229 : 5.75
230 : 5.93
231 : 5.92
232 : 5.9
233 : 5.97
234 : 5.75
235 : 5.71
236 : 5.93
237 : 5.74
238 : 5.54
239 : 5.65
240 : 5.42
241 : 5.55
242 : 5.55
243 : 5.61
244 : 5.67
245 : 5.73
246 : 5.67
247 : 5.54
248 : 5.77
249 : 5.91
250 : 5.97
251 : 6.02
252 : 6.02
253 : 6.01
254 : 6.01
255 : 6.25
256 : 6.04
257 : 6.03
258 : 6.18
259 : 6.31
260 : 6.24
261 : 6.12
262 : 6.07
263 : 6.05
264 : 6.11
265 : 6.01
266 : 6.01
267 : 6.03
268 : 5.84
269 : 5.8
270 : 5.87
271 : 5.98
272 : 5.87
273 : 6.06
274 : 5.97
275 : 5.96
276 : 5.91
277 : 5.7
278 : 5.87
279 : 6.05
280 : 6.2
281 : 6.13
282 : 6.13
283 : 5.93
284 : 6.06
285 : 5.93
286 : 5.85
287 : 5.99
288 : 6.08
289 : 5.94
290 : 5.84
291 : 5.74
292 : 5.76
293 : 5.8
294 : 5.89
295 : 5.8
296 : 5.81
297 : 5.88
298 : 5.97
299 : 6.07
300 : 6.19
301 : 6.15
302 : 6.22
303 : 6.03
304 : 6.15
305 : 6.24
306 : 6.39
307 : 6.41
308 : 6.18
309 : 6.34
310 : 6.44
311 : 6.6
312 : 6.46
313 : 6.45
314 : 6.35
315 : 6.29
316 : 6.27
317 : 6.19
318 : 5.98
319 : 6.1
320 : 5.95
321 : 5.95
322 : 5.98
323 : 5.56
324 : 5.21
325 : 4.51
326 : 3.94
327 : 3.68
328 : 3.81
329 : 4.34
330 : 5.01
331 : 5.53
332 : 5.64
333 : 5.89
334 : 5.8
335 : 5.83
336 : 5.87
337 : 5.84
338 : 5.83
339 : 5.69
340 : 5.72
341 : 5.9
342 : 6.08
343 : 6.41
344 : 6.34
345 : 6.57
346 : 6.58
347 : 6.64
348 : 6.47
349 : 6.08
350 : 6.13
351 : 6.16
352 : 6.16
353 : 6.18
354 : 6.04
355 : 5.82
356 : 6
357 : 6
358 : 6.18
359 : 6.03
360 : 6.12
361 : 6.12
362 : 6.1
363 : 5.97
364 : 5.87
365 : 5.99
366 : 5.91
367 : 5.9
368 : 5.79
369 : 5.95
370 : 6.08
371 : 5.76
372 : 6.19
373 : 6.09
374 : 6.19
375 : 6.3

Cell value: -0.131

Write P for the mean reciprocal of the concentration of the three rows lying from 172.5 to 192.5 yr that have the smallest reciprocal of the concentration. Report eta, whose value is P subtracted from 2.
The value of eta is 1.83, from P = 0.173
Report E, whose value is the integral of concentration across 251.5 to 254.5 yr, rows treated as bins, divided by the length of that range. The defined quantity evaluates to 6.01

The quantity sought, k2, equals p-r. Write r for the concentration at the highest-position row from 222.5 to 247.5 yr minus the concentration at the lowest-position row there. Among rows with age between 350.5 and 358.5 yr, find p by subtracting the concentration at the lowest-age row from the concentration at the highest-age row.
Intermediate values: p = 0.02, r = 0.12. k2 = -0.1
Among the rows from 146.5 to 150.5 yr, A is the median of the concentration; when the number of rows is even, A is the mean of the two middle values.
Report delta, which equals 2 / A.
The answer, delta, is 0.418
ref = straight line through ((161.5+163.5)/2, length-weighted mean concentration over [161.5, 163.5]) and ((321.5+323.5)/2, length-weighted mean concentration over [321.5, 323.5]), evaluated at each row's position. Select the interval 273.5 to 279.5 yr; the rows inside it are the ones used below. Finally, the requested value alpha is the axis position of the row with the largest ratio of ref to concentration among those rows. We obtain 277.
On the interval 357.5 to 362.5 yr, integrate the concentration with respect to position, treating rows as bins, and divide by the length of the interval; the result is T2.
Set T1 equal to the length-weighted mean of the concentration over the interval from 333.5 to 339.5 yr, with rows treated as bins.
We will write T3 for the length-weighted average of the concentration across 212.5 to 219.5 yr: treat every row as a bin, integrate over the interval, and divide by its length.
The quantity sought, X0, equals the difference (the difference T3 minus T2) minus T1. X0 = -6.5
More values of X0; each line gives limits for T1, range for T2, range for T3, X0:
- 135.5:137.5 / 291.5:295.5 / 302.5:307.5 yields -4.0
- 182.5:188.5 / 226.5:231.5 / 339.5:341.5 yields -5.5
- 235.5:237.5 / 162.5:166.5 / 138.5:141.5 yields -6.6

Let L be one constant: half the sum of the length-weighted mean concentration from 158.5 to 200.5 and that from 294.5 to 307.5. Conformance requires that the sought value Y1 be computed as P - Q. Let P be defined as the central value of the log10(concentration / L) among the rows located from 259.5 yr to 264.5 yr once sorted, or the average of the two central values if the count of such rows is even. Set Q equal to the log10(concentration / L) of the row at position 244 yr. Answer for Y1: 0.03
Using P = 0.024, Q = -0.01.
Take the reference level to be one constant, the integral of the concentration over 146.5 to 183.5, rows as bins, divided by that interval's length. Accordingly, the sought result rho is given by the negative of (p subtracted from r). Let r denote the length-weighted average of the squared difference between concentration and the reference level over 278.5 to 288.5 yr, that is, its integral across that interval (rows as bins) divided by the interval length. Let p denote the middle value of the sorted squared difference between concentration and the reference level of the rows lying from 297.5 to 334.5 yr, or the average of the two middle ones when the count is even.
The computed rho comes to 0.19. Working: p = 0.9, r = 0.68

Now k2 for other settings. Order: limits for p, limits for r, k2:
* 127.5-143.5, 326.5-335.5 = -2.2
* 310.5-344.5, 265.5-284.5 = -0.3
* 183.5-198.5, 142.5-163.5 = -1.0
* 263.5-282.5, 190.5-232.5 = -0.2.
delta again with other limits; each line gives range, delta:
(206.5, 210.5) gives 0.364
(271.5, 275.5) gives 0.335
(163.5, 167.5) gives 0.371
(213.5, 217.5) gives 0.371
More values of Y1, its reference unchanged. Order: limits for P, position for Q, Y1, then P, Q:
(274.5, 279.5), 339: 0.02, 0.010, -0.01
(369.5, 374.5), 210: 0.05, 0.023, -0.03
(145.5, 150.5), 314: -0.12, -0.081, 0.04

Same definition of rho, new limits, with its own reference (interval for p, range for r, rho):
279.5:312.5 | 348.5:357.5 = 0.00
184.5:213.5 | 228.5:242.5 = -0.17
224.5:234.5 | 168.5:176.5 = 0.26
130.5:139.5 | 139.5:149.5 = 0.29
